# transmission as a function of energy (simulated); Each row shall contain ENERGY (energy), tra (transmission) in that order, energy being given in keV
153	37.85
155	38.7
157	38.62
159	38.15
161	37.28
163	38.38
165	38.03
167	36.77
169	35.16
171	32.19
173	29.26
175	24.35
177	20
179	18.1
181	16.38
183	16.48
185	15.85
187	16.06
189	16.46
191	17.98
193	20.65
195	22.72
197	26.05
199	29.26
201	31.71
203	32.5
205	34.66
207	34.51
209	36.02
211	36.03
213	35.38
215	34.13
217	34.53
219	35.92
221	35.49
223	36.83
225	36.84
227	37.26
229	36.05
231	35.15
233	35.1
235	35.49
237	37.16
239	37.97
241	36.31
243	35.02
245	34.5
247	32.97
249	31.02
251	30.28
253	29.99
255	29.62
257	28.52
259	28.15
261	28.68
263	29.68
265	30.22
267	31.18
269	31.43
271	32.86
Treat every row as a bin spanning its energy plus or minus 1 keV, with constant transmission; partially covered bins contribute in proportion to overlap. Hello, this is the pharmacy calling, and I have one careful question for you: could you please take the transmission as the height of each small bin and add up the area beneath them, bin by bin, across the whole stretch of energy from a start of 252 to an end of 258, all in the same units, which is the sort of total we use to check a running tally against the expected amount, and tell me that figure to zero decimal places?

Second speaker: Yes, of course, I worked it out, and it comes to 176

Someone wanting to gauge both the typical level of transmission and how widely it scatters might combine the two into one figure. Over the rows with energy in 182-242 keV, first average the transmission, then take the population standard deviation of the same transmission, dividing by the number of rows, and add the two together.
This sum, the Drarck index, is 38.4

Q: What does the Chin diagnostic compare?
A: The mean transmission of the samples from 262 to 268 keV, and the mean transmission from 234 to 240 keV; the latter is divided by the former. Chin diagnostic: 1.2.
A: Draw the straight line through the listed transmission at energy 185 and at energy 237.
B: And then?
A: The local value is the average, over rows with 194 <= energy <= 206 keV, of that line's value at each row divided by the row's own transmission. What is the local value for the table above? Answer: 0.75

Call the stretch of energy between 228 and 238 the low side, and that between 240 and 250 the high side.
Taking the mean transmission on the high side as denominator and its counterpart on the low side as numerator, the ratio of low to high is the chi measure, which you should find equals 1.1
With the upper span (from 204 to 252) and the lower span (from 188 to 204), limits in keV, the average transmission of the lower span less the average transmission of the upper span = -11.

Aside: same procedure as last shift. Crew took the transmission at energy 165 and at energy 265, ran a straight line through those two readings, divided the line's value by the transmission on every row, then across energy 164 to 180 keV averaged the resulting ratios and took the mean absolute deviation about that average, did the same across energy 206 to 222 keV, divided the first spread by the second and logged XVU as 17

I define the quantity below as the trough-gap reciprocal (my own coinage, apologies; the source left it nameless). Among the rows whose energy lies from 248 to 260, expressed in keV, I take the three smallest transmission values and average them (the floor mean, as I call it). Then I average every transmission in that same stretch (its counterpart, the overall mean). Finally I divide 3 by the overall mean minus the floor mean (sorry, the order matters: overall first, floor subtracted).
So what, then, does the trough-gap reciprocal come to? 3.60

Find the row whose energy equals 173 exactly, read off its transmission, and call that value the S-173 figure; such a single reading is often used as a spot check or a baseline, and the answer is 29.26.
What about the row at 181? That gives 16.38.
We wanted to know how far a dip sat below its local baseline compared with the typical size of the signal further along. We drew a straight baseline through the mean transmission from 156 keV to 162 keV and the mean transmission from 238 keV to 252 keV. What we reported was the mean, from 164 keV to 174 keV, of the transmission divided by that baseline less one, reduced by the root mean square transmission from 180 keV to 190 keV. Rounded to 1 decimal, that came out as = -16.3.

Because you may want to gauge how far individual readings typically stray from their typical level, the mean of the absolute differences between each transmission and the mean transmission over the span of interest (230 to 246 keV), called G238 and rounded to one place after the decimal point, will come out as 1.0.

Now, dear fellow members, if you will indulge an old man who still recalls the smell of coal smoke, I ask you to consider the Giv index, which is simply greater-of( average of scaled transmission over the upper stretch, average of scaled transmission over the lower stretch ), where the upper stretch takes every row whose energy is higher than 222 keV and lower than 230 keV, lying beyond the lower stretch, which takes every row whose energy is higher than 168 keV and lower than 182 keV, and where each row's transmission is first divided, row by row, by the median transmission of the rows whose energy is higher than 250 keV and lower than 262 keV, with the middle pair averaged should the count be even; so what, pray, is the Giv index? 1.26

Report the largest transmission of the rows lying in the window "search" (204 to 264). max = 37.97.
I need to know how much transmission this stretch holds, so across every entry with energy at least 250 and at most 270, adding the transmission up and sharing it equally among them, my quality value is 30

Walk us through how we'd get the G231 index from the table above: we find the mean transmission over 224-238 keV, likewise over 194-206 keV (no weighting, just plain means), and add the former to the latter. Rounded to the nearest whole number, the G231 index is 66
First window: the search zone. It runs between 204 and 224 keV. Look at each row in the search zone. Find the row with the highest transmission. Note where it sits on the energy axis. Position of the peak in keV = 223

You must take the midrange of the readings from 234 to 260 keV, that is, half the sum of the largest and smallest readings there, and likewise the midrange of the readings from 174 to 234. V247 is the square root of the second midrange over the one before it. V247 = 0.90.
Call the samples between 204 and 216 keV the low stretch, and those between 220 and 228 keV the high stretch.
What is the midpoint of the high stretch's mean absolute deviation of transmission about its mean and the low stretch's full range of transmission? 1.2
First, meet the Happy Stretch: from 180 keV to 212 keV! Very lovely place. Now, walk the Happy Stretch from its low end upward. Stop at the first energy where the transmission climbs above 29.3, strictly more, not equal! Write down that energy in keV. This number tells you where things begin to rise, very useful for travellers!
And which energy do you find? 201 keV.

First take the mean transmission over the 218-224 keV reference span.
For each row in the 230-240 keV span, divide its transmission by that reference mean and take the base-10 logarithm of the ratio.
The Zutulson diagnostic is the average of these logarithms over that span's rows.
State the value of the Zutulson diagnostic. 0.001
